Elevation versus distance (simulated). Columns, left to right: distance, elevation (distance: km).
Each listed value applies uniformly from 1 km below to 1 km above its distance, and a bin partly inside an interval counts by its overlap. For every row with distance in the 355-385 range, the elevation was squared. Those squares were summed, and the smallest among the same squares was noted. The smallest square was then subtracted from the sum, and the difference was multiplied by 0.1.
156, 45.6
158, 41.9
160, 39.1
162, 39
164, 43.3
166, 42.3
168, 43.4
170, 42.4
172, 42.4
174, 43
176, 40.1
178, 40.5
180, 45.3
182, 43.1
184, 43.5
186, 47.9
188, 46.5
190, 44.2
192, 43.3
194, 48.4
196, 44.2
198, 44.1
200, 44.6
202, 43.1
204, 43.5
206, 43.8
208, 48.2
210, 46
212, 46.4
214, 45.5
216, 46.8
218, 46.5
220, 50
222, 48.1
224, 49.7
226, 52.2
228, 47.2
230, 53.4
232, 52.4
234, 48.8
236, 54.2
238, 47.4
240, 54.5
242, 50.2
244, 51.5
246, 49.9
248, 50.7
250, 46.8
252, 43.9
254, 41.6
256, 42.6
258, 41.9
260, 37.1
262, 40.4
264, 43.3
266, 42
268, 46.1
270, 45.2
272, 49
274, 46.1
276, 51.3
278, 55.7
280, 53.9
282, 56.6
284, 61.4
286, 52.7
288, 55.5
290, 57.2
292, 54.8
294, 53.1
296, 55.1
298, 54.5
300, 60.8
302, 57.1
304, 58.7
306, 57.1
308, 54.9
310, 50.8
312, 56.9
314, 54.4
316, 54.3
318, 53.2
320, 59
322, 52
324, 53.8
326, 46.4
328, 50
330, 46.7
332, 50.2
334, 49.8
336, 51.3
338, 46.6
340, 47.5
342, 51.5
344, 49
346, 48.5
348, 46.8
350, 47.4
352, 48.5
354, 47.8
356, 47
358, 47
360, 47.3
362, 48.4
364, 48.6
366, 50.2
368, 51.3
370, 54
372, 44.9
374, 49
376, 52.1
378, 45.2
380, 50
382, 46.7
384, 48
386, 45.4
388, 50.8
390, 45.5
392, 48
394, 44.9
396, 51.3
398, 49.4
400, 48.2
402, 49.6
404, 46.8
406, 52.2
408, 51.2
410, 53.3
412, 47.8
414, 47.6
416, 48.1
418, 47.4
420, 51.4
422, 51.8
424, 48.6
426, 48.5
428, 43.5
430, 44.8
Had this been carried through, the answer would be 3357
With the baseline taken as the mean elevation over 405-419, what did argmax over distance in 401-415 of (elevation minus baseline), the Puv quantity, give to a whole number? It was 410 km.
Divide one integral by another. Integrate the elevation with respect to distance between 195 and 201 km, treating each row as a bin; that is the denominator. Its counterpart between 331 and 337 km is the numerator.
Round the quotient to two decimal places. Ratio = 1.14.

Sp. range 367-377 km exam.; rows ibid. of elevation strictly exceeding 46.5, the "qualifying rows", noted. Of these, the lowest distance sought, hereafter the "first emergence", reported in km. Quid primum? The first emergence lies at 368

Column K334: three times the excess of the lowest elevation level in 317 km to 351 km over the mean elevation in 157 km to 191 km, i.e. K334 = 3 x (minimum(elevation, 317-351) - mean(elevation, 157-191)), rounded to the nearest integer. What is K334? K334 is 11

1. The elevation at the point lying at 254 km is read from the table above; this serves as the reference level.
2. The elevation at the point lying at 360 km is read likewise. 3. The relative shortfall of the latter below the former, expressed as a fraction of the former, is -0.1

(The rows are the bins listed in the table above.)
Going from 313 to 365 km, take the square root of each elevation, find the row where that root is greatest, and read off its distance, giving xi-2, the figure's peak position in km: 320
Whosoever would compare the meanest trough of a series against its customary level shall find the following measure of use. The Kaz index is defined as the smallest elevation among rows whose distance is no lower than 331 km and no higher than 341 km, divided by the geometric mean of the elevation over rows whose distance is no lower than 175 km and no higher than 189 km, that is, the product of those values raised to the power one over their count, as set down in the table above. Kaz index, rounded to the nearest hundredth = 1.06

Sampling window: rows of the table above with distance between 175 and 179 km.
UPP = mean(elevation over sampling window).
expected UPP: 40.3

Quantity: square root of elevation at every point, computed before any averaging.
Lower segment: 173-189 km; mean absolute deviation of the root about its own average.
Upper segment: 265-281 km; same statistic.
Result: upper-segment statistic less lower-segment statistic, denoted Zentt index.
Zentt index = 0.11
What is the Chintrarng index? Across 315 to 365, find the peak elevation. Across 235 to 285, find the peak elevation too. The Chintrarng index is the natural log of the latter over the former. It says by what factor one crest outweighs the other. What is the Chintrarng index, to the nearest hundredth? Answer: 0.04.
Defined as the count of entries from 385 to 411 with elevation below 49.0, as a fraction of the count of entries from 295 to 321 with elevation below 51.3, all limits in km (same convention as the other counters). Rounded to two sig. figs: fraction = 6.0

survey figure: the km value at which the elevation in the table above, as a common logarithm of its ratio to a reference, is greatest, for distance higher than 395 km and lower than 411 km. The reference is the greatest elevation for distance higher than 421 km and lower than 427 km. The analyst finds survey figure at 410 km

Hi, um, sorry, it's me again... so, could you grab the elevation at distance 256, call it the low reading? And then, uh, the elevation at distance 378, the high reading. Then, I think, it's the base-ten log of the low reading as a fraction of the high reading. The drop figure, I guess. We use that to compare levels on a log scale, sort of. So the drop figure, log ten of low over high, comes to -0.026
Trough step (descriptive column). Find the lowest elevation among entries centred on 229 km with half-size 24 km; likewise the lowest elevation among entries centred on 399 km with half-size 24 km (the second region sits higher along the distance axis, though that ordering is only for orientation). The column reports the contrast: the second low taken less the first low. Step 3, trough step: 1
